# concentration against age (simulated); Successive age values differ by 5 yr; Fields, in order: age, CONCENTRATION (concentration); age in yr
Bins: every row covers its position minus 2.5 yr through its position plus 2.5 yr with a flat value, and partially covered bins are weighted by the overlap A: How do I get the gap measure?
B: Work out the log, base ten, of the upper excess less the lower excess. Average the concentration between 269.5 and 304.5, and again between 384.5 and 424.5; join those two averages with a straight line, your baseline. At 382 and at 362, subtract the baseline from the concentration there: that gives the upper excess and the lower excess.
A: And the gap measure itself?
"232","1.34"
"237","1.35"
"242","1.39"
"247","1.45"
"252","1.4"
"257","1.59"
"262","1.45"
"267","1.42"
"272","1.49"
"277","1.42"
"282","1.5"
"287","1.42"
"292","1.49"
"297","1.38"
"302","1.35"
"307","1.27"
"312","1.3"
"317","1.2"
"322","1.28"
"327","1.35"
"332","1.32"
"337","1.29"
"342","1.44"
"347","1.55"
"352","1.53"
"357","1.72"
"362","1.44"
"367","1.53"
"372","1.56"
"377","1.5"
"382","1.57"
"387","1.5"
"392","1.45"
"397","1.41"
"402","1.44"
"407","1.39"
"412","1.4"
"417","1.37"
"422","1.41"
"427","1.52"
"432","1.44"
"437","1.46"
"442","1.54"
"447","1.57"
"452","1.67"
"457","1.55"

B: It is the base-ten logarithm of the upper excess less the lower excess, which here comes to -0.88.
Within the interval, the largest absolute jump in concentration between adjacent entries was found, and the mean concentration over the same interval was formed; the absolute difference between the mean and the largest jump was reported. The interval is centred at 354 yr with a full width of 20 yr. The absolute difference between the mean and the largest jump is 1.28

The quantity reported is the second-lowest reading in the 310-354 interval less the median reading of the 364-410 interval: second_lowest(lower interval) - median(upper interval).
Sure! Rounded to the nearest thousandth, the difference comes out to -0.220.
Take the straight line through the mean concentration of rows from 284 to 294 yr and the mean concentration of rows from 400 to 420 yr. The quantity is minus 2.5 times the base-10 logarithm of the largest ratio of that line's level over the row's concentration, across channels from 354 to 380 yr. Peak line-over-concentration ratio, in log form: 0.014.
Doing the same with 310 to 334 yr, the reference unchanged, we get -0.200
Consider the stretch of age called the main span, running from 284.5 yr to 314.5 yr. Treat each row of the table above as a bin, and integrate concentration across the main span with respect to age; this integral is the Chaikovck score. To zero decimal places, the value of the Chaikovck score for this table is 41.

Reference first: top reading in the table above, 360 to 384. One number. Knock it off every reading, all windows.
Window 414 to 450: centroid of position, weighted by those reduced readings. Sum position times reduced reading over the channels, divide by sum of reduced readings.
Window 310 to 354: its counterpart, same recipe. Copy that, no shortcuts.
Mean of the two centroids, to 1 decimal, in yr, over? 376.1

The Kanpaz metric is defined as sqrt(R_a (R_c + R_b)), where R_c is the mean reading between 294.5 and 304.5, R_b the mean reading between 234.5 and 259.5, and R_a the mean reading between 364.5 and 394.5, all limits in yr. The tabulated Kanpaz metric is 2.06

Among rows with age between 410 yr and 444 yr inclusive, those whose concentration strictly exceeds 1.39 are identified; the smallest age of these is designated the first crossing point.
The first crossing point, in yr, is 412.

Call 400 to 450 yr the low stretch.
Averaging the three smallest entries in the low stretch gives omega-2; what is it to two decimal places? 1.39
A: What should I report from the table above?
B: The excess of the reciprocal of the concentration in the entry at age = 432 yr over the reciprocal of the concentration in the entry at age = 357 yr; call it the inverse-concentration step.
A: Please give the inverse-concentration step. 0.11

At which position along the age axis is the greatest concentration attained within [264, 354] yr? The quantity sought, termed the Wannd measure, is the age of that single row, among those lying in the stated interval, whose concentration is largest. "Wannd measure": 347 yr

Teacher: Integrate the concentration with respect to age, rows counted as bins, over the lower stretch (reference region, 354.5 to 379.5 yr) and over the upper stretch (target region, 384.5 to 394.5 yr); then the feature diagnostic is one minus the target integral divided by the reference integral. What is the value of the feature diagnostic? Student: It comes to 0.62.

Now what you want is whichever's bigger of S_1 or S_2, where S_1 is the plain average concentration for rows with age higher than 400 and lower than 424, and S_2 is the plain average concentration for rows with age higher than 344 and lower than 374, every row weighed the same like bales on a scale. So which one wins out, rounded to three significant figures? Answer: 1.55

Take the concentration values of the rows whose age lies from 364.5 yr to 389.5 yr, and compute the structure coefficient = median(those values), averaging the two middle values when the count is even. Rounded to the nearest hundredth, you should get 1.53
